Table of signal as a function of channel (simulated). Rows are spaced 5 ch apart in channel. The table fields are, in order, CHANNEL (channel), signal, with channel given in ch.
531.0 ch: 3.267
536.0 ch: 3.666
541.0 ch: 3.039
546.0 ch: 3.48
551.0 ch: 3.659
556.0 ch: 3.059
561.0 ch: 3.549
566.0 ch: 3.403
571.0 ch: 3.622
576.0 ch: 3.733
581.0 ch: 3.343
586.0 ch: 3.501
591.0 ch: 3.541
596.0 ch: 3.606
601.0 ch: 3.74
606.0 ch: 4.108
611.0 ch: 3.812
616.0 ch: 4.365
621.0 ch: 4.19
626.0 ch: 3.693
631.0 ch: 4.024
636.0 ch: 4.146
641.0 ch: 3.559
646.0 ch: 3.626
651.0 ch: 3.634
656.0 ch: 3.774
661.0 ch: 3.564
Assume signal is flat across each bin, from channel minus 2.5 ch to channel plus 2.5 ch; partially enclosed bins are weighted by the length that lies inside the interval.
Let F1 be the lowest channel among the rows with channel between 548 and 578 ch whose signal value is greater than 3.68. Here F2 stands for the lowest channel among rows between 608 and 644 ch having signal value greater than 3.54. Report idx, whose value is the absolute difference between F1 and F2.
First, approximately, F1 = 576.0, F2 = 611.0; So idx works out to 35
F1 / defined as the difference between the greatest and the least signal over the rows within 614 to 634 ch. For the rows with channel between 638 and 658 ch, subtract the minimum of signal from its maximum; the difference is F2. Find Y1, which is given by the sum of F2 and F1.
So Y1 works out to 0.89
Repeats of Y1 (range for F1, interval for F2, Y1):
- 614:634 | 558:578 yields 1.00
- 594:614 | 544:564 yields 1.10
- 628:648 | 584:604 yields 0.83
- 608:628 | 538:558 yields 1.29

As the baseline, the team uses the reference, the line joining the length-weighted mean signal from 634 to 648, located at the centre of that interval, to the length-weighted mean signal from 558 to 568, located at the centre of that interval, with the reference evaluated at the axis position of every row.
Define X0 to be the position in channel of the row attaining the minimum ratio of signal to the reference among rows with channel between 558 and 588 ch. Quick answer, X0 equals 581.0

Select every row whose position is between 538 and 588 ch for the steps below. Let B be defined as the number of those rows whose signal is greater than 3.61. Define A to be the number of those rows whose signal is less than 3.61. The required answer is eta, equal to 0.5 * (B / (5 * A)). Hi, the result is 0.04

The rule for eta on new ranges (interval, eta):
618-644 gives 0.40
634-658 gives 0.40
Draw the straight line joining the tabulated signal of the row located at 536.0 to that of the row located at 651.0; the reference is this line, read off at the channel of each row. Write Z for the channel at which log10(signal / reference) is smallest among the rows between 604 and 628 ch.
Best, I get 626.0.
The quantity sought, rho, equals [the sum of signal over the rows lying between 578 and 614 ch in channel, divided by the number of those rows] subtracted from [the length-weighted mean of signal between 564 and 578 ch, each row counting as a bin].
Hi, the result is -0.08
